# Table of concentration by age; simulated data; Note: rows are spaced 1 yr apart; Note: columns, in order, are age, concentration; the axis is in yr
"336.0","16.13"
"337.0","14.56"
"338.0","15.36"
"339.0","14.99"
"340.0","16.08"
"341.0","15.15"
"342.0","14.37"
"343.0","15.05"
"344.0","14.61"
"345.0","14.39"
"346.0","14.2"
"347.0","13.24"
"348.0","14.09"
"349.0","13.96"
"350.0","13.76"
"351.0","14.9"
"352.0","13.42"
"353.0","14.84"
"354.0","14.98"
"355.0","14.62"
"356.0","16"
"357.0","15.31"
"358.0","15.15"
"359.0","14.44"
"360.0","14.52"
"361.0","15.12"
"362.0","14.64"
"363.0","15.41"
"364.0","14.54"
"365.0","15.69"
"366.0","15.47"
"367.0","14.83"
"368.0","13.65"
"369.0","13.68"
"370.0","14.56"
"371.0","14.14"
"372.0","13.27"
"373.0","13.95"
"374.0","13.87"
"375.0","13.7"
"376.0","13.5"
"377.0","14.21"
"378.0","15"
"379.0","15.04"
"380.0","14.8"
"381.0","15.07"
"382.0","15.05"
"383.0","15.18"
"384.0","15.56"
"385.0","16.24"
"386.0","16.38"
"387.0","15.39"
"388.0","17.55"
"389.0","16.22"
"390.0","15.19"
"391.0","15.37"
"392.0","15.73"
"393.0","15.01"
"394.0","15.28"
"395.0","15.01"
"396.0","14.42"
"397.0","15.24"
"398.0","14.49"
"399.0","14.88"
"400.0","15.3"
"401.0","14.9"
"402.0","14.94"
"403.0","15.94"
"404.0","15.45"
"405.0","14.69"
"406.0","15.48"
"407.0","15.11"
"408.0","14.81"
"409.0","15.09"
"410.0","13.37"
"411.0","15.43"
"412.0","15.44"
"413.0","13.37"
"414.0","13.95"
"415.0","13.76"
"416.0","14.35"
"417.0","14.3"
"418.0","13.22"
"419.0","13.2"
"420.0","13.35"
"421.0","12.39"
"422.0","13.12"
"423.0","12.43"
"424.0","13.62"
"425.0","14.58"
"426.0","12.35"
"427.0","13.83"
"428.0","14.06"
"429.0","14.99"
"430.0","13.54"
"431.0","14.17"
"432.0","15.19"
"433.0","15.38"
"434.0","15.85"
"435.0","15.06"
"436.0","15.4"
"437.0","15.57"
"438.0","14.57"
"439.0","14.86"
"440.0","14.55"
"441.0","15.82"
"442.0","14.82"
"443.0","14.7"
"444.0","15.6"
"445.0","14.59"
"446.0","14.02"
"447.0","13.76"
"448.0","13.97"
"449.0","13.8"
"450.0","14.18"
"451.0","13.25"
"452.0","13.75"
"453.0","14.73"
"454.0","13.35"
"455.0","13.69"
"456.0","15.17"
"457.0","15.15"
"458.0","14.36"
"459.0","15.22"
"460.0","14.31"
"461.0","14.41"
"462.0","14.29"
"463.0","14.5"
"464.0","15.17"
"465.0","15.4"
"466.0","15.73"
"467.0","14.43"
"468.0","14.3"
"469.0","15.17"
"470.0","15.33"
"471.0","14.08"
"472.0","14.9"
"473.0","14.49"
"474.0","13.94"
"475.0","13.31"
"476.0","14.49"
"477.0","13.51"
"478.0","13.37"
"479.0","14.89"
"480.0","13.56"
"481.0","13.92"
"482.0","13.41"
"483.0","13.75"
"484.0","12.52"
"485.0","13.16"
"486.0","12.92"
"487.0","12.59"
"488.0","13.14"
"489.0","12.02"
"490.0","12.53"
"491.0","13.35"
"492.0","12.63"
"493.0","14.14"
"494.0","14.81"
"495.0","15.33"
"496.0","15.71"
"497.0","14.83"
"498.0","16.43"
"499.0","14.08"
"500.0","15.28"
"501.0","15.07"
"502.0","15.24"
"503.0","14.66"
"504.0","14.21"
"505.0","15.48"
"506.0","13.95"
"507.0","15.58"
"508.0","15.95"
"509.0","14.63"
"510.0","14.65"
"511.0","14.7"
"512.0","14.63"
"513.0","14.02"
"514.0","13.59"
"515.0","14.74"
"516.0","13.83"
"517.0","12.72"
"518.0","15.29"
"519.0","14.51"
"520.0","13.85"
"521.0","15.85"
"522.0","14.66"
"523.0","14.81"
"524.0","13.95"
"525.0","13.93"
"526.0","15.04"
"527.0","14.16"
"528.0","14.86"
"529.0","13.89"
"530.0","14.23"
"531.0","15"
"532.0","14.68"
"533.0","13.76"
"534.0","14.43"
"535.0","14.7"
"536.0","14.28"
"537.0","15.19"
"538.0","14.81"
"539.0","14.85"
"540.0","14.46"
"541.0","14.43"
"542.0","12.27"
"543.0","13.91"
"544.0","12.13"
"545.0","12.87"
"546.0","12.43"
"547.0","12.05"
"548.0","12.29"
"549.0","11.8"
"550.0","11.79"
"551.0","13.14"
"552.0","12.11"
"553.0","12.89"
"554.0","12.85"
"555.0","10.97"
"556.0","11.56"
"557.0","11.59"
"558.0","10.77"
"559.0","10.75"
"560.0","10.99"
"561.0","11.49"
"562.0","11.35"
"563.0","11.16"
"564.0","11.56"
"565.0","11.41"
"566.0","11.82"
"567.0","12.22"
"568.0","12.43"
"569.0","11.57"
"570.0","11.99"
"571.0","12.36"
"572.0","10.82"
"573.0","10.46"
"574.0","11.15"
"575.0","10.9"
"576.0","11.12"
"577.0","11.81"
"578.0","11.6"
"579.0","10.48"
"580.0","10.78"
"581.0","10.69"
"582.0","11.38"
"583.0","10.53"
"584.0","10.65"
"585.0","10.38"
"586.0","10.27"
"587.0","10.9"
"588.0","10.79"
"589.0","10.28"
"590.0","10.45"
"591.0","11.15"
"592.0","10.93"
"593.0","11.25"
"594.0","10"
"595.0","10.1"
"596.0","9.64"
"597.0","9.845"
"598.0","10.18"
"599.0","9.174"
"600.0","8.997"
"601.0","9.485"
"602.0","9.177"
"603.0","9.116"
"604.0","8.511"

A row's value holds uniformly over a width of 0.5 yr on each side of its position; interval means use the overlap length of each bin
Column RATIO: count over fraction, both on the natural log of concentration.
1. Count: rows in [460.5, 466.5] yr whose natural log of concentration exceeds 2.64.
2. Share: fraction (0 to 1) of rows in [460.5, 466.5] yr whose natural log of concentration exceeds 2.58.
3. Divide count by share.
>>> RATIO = 6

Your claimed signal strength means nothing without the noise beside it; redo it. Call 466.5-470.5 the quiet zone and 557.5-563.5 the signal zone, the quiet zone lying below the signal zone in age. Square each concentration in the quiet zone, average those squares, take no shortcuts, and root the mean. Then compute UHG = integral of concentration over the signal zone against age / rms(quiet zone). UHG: 4.5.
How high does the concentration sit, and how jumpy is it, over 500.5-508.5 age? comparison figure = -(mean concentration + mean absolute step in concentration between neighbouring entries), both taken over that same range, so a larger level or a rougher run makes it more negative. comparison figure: -15.9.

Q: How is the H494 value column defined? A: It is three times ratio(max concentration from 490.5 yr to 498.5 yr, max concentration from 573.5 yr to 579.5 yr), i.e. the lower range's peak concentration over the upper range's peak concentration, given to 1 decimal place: 4.2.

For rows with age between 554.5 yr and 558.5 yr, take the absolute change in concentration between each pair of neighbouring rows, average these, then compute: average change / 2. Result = 0.24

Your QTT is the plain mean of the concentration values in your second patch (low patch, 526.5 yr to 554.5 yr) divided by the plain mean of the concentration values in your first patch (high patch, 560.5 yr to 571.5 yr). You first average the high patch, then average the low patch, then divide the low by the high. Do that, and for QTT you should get 1.15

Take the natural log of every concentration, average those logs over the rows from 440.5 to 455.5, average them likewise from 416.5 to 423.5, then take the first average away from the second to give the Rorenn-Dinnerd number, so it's -0.08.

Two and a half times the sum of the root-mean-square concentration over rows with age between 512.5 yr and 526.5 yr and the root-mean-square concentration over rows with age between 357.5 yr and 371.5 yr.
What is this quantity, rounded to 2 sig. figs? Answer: 73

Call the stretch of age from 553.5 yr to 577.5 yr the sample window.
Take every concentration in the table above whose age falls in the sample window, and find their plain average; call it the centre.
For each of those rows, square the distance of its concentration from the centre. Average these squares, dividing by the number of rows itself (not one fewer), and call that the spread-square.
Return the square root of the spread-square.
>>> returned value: 0.59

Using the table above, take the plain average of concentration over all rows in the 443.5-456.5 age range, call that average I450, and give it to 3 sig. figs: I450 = 14.1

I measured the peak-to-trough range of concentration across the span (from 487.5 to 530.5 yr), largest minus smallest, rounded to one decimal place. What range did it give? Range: 4.4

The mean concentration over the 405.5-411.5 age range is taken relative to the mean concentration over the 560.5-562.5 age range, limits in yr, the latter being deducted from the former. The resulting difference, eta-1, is 3.5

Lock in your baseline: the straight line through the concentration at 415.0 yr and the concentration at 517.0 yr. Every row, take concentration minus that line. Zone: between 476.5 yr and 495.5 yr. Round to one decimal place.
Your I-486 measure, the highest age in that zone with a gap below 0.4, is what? 492.0 yr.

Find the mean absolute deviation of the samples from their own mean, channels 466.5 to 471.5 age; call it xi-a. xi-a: 0.47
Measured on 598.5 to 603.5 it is 0.12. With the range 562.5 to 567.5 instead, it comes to 0.31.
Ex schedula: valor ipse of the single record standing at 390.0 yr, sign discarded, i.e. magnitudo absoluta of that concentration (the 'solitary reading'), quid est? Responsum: 15.2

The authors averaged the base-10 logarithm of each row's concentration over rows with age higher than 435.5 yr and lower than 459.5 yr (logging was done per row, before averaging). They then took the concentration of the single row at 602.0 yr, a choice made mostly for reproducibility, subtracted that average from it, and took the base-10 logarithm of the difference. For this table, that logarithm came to 0.90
